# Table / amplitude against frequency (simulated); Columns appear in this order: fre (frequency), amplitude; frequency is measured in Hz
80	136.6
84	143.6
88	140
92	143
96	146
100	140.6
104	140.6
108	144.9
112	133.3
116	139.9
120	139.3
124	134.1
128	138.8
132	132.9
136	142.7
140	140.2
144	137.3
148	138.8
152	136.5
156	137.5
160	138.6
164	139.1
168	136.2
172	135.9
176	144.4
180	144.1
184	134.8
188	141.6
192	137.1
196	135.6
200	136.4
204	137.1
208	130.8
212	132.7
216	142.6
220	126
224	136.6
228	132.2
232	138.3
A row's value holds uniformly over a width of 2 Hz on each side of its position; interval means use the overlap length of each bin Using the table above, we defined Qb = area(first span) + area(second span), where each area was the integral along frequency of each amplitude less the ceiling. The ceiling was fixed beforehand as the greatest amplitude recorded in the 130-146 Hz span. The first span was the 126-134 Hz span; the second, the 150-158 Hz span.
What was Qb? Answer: -100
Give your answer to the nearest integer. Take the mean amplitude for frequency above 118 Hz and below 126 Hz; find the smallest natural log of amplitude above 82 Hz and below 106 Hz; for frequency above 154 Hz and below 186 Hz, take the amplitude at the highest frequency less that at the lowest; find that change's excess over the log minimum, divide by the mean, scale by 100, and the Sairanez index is -6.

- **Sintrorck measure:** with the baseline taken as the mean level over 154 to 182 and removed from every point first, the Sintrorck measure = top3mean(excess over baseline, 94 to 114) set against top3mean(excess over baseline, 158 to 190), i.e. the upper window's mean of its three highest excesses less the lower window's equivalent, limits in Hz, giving 0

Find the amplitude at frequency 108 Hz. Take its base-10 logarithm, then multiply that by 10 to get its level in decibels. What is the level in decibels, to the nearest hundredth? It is 21.61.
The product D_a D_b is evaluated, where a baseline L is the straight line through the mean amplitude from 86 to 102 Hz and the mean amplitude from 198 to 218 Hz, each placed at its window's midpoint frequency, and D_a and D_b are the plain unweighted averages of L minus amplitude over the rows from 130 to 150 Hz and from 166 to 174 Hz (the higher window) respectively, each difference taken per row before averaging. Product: 2.9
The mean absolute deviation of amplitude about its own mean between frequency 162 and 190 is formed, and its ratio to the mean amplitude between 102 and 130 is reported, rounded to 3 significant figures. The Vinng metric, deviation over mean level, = 0.0242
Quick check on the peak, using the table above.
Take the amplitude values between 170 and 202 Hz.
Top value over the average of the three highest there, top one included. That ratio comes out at 1.01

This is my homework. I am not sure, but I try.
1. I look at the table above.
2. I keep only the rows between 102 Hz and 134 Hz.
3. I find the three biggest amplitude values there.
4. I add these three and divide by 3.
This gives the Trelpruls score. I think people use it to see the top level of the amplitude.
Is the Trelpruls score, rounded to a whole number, 142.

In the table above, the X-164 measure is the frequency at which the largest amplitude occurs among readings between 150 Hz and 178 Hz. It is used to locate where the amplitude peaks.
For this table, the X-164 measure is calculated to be 176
